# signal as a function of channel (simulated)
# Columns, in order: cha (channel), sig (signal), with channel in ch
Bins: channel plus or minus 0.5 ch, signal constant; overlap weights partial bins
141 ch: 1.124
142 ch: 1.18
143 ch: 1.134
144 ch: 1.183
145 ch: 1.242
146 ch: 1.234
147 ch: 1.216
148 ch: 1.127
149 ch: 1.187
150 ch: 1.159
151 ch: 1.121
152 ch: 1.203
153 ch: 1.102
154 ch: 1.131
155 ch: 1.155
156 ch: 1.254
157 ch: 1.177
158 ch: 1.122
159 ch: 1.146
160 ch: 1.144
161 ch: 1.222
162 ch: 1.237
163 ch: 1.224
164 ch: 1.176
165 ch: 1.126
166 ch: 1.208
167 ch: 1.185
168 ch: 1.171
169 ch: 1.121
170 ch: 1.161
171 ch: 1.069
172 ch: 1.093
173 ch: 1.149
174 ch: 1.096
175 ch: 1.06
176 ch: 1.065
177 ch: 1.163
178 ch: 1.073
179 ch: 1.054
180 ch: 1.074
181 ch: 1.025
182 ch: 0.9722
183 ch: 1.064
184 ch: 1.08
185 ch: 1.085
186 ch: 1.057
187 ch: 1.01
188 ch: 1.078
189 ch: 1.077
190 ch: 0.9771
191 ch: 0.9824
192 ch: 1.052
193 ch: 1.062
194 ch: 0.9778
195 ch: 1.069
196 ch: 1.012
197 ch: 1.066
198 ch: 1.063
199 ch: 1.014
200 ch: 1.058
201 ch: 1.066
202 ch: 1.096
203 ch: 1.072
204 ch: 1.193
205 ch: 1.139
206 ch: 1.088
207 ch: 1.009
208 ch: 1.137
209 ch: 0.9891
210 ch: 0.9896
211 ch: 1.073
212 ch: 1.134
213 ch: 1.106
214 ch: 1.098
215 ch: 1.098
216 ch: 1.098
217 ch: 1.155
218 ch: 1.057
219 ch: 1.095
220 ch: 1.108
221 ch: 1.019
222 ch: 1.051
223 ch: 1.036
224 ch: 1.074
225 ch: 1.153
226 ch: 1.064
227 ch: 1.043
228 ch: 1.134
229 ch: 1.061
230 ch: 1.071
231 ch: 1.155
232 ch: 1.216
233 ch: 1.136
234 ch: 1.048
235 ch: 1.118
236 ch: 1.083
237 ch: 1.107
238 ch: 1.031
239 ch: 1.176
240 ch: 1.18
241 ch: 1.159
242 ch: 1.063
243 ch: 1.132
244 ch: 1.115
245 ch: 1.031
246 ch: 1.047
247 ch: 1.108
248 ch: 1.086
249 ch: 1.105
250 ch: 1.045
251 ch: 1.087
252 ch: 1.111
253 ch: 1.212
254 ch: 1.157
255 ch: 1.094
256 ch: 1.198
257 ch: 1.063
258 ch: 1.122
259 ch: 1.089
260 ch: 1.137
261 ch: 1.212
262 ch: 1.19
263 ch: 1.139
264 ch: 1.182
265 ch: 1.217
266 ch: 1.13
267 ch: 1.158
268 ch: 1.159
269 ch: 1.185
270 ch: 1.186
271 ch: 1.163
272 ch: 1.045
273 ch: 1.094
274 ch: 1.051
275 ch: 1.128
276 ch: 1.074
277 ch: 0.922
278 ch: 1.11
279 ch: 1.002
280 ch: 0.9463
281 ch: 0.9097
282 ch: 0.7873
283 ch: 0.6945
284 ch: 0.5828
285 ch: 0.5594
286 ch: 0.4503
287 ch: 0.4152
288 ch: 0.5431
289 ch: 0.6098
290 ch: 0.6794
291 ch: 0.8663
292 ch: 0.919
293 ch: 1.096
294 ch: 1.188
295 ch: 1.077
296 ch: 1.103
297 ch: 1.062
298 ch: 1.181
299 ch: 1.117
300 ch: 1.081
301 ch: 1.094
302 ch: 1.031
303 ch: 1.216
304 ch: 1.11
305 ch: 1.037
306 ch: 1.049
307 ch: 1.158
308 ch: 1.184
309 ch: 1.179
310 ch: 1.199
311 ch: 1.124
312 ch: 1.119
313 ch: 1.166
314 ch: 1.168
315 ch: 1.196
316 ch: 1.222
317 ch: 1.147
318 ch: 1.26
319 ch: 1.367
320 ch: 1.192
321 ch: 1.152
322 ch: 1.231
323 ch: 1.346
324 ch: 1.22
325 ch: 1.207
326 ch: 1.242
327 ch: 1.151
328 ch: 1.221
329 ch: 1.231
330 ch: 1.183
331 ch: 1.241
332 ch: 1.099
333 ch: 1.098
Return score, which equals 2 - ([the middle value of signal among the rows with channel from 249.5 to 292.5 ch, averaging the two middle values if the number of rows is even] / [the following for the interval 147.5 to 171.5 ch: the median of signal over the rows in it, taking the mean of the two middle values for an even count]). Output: 1.06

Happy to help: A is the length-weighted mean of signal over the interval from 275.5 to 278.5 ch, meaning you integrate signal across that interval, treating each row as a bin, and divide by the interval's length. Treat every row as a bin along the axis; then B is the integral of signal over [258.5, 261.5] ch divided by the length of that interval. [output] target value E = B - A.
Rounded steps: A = 1.04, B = 1.15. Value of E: 0.11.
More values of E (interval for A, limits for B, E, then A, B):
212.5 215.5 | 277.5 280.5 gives -0.08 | 1.10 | 1.02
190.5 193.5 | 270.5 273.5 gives 0.07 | 1.03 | 1.10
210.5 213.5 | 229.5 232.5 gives 0.04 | 1.10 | 1.15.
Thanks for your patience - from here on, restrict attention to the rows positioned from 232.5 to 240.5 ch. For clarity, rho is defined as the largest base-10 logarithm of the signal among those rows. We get 0.07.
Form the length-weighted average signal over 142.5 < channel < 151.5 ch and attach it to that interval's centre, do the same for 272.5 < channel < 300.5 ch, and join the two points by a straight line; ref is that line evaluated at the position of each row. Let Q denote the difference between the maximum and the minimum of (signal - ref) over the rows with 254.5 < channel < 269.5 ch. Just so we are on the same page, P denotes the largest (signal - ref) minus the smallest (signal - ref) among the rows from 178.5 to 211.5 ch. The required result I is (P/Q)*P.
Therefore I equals 0.41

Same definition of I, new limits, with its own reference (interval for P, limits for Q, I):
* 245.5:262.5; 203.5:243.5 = 0.14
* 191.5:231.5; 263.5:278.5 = 0.23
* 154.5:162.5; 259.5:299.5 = 0.02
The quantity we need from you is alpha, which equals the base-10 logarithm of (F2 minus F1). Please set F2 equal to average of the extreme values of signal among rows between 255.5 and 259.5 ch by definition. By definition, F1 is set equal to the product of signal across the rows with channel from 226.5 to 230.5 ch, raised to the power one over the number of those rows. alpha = -1.27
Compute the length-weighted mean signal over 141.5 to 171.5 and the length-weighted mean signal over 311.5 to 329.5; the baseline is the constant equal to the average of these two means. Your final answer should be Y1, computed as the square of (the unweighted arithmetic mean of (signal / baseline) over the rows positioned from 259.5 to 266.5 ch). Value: 0.97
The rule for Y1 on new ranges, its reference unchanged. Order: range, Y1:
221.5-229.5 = 0.82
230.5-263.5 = 0.88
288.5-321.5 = 0.85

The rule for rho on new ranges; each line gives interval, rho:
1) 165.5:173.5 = 0.08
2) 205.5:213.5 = 0.06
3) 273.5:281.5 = 0.05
